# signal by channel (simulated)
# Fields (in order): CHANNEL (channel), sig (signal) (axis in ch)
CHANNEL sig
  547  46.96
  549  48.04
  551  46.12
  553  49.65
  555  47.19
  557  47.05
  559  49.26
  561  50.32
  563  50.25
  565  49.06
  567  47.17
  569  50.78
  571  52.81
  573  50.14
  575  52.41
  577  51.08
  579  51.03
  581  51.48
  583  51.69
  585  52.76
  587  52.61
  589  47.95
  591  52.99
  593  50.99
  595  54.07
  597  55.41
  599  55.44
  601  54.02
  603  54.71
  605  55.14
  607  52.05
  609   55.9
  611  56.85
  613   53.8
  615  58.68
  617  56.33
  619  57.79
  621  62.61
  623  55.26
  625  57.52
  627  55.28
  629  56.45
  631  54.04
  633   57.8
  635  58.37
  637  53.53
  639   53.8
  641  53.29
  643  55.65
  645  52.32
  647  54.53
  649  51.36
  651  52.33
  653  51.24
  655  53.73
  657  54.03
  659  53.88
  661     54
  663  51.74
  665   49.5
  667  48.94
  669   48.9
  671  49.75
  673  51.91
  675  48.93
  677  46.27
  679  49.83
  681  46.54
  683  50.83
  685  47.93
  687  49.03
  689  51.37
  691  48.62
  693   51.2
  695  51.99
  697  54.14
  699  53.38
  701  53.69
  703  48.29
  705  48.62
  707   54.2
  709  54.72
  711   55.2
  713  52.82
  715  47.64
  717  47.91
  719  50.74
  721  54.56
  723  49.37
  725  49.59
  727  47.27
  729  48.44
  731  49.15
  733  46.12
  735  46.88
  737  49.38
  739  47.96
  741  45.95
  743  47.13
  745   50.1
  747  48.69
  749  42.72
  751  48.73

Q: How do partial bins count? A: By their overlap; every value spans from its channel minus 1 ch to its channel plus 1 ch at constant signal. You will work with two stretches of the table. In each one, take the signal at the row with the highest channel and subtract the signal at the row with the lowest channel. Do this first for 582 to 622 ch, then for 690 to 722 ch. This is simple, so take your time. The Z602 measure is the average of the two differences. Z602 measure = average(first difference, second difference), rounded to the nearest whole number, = 8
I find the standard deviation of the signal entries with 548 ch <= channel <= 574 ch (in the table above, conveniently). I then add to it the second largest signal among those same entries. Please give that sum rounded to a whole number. 53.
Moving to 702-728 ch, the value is 58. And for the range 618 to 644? 61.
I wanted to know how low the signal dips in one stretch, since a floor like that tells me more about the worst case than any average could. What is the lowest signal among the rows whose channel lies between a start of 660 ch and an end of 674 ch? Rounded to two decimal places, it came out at 48.90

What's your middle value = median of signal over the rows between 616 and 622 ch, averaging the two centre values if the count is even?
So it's 57.8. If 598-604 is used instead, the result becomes 54.7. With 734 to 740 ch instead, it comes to 48.0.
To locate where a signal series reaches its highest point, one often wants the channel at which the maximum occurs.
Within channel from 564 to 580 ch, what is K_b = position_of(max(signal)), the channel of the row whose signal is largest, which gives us 571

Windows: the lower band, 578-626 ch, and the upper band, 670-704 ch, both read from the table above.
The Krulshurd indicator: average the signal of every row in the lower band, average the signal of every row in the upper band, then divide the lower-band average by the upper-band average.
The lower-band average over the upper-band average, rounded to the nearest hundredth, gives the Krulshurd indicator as 1.08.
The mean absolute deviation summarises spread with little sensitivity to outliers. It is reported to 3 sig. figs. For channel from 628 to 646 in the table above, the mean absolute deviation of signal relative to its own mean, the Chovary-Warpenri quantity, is 1.81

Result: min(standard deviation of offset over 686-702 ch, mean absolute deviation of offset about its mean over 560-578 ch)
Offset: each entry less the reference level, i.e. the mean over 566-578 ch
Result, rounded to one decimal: 1.2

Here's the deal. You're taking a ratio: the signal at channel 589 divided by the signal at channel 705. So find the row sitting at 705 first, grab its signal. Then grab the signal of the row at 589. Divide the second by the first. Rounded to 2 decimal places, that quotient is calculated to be 0.99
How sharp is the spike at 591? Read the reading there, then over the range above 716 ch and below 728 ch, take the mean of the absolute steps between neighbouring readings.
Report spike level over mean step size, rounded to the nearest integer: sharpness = 18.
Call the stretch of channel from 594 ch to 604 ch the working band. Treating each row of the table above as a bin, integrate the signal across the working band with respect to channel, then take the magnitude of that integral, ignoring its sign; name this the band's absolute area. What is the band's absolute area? 547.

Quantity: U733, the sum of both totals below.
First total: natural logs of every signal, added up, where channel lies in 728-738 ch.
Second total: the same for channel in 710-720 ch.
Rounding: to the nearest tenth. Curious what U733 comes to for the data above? 39.0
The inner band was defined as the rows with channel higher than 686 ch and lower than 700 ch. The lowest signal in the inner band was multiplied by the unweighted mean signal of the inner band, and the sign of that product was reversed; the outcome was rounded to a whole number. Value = -2499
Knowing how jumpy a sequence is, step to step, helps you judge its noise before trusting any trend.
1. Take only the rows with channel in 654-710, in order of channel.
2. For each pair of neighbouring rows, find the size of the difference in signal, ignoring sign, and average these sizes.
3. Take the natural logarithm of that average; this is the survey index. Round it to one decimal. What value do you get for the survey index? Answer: 0.7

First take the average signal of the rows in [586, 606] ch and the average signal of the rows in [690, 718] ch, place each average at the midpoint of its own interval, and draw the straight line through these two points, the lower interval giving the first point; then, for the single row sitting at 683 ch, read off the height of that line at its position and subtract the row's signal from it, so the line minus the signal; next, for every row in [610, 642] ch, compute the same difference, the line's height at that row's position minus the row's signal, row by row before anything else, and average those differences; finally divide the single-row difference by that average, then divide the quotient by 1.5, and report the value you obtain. -0.2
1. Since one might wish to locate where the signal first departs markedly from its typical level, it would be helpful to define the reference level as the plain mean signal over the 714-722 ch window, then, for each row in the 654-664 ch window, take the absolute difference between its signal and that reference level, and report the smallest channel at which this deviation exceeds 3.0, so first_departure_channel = 655 ch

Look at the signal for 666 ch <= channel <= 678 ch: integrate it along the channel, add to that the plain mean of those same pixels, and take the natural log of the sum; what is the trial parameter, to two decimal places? 6.46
